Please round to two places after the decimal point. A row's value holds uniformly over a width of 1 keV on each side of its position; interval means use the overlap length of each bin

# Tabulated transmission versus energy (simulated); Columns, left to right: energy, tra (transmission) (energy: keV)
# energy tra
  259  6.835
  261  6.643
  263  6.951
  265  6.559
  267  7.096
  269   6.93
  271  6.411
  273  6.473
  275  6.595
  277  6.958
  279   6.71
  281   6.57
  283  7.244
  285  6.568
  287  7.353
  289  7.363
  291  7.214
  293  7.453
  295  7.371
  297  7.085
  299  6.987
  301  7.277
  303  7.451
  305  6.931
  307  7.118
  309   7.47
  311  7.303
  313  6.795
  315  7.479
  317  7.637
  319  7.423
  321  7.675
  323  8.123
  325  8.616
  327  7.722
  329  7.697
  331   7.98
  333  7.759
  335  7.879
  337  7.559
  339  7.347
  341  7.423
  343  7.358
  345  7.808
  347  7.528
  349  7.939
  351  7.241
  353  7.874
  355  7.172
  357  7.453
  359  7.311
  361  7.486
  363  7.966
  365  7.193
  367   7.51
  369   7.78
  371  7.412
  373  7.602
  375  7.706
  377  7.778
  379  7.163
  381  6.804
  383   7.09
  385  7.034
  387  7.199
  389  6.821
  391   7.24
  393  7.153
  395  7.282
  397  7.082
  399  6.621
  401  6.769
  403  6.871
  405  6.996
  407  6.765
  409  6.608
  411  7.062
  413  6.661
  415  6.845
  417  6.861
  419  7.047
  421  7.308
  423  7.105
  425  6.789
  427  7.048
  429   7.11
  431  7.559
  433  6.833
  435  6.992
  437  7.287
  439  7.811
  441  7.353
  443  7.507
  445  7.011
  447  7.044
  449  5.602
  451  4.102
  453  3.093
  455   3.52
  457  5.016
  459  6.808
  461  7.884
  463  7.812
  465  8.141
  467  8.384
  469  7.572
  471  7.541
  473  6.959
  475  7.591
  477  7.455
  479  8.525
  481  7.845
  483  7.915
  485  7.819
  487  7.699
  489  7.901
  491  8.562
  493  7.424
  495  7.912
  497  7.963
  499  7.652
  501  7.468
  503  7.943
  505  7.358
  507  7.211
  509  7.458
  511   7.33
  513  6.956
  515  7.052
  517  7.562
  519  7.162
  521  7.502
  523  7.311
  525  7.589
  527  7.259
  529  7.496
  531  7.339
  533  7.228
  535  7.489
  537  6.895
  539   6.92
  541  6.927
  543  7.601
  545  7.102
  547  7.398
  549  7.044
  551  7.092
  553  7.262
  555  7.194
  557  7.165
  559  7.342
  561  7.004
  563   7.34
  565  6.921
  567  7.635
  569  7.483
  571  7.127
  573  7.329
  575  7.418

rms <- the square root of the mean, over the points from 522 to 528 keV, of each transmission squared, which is 7.39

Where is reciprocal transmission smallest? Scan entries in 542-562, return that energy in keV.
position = 543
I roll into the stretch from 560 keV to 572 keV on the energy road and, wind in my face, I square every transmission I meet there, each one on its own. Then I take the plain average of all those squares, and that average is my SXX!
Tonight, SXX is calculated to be 53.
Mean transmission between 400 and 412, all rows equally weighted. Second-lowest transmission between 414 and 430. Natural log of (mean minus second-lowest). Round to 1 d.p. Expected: -8.7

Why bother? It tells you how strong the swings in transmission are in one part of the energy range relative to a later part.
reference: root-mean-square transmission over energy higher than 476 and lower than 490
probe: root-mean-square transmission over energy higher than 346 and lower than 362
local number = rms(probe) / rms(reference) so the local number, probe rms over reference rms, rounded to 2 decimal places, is 0.95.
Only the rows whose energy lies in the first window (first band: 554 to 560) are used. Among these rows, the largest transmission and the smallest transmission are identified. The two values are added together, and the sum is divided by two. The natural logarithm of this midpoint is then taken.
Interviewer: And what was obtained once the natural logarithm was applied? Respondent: 1.981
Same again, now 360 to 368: 2.025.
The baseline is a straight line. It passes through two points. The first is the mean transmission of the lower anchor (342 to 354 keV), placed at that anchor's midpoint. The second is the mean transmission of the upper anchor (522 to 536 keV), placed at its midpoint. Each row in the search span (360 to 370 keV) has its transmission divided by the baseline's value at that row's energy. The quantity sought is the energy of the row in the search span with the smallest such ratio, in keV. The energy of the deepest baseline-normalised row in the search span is 365 keV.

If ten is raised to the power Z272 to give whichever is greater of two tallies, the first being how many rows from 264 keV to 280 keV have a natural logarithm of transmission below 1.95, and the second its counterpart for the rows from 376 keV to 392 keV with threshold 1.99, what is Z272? 0.85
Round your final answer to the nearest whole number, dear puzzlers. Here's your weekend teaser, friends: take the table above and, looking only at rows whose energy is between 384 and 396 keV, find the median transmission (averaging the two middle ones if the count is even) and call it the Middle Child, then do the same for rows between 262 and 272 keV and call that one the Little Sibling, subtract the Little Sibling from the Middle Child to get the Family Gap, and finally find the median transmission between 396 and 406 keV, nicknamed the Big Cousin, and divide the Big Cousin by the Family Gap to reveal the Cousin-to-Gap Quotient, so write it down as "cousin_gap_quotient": 28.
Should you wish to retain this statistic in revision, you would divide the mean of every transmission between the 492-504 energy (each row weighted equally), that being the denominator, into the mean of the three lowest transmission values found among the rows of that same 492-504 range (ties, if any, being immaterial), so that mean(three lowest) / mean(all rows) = 0.973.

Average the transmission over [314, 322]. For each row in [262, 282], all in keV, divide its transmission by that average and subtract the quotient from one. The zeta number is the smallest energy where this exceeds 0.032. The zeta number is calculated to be 263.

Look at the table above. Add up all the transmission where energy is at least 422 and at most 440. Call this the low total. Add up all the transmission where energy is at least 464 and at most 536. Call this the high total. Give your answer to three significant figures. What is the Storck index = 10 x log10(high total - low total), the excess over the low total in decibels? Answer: 23.2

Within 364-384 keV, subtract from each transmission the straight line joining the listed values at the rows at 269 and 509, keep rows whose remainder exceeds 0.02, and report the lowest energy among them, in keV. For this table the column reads 365 keV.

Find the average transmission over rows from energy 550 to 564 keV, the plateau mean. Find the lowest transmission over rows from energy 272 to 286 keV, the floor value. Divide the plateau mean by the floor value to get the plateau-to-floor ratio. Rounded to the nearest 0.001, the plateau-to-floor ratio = 1.112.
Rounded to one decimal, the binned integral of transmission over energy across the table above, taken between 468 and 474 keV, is 44.1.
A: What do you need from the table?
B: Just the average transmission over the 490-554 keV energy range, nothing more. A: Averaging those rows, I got 7.4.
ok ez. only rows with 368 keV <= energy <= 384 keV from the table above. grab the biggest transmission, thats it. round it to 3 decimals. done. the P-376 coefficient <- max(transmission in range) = 7.780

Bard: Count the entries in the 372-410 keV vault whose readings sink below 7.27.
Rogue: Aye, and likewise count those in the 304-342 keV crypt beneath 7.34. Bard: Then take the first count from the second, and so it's -11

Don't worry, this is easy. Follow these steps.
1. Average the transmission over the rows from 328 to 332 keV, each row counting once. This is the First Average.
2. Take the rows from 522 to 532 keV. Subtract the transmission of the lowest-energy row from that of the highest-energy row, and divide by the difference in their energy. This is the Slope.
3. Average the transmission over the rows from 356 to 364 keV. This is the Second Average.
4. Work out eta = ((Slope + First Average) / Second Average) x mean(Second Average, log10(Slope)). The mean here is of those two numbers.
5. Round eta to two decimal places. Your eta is 2.65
